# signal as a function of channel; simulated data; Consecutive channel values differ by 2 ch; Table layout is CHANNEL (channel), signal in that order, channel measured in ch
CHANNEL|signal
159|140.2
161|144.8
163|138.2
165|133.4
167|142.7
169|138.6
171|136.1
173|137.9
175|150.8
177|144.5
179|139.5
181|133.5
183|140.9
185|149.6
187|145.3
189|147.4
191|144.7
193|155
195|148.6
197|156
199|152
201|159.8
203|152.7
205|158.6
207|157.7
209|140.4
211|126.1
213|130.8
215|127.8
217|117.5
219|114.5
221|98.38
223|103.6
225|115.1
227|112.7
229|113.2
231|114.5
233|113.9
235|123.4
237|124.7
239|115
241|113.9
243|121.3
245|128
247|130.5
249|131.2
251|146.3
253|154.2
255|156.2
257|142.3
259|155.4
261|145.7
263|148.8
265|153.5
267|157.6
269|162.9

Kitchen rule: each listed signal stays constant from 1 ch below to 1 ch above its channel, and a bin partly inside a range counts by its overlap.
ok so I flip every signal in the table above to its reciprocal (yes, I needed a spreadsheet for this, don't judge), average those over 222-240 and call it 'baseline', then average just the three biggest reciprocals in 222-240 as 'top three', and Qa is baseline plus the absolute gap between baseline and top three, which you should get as 0.0091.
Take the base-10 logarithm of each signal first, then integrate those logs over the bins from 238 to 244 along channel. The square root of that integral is 3.52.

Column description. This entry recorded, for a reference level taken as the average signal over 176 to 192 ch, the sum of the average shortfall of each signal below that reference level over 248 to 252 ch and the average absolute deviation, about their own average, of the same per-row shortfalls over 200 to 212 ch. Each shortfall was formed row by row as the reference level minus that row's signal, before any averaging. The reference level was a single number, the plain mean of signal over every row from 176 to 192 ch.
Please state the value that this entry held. 15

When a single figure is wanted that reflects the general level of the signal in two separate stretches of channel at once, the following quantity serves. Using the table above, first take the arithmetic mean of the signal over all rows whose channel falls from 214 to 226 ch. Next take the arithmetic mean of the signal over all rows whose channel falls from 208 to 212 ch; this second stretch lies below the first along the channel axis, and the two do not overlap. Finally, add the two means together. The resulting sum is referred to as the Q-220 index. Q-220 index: 246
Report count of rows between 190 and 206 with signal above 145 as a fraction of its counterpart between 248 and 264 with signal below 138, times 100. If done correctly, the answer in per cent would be 700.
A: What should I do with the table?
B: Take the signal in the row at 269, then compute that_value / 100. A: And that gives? 1.63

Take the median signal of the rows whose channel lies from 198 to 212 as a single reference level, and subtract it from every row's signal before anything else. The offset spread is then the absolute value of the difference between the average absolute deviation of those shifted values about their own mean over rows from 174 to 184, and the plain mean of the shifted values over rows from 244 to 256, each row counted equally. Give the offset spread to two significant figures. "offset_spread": 16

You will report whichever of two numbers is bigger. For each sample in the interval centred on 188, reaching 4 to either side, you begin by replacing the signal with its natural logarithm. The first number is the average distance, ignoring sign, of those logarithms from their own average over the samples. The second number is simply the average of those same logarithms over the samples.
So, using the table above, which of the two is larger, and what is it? 4.99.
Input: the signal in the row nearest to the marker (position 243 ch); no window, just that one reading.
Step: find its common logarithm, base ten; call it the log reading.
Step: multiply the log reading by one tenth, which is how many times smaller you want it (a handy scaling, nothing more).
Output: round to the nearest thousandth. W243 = 0.208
